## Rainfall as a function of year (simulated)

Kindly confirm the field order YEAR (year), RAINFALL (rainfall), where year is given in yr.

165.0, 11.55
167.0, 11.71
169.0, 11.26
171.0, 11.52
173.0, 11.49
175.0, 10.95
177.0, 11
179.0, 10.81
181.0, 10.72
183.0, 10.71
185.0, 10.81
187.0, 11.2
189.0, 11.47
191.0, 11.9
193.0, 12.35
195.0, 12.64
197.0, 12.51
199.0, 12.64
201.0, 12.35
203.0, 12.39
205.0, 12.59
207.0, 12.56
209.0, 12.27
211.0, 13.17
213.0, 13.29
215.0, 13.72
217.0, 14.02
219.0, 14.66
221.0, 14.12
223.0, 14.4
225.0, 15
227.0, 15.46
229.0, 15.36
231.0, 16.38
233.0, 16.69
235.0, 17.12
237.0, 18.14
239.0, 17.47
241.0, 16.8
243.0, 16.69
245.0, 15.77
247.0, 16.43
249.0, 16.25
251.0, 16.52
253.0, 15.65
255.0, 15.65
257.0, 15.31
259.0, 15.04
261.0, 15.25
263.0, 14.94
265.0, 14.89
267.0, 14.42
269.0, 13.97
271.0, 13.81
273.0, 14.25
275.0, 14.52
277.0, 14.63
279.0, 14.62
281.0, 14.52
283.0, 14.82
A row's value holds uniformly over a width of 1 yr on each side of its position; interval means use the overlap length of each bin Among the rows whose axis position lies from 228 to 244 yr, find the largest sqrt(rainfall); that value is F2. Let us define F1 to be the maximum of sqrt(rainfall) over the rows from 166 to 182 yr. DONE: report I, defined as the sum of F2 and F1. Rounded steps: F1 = 3.42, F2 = 4.26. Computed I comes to 7.68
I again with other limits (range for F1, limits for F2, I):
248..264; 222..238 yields 8.32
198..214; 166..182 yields 7.07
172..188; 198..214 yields 7.04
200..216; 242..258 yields 7.79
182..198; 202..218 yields 7.30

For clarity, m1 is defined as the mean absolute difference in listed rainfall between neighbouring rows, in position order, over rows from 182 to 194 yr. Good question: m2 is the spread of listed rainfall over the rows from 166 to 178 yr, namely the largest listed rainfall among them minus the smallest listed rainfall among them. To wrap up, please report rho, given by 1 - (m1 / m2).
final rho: 0.57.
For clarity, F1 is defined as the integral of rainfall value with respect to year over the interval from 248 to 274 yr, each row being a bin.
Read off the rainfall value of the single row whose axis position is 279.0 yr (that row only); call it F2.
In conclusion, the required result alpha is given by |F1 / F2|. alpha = 26.8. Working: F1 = 392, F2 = 14.62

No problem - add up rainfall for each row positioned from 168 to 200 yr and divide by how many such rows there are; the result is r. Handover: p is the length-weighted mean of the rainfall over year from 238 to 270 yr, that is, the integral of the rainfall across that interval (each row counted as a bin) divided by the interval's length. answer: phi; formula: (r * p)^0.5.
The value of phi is 13.4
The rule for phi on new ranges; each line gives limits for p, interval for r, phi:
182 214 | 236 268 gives 13.9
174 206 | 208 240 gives 13.3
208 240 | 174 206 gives 13.3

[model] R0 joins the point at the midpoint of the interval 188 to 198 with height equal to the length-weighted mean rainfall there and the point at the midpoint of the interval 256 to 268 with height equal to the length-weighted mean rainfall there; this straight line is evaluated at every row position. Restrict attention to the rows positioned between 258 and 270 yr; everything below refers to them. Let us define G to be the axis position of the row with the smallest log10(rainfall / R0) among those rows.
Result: 269.0 yr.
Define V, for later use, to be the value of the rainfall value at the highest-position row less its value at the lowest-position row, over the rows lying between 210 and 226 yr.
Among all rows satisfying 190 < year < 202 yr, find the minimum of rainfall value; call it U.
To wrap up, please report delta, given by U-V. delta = 10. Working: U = 11.9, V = 1.8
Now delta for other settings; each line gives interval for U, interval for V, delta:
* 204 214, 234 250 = 13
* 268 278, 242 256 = 15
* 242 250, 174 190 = 15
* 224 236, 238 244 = 16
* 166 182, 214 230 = 9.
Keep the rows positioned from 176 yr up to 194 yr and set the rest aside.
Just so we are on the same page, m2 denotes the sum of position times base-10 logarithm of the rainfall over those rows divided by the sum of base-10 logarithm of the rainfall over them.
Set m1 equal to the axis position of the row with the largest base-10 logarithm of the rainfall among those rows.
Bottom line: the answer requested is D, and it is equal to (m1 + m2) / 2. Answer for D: 189.0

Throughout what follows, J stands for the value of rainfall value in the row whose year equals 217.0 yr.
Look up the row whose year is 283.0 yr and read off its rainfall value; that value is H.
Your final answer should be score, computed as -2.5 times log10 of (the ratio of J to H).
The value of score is 0.06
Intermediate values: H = 14.82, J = 14.02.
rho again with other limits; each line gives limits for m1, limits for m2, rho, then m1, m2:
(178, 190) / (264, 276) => 0.84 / 0.17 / 1.1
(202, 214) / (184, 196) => 0.83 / 0.31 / 1.8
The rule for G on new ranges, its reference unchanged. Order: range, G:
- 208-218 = 209.0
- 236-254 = 253.0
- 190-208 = 191.0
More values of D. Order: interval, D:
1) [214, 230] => 224.5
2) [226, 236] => 233.0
